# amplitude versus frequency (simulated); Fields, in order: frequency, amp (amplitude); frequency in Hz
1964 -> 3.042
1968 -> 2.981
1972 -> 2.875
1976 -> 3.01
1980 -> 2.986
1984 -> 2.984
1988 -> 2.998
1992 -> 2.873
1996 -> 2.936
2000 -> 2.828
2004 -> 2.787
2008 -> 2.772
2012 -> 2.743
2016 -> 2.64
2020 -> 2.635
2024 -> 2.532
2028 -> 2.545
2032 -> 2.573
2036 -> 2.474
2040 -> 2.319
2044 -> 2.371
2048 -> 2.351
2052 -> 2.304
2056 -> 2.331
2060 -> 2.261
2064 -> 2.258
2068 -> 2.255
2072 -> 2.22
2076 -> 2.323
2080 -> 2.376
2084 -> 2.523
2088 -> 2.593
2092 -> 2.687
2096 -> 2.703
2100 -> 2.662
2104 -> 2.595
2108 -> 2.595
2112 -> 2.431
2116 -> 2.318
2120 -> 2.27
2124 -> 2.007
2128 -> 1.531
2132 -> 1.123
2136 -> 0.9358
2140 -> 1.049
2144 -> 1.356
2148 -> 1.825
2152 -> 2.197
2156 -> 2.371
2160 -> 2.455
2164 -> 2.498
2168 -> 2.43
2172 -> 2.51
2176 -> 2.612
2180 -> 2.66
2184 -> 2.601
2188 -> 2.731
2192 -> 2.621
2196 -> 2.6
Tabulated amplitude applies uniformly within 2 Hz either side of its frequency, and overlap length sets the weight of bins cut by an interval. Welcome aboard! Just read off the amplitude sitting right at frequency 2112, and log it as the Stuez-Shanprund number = 2.431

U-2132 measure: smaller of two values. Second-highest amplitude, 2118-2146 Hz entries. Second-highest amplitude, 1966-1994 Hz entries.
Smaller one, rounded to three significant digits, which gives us 2.01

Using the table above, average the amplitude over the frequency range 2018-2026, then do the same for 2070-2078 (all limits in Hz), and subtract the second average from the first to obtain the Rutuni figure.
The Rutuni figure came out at 0.31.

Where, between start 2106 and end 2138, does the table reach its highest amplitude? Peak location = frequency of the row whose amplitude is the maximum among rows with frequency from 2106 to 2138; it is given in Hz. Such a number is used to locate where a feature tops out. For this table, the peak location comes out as 2108 Hz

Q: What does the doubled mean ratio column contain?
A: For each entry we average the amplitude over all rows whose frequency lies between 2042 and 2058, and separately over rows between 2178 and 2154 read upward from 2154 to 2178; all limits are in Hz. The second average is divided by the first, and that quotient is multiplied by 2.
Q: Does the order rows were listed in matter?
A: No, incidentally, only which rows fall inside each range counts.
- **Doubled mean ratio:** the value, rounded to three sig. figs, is 2.12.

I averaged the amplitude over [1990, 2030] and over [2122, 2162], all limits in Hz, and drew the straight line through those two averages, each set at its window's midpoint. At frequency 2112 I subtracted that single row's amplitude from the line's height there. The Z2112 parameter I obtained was -0.51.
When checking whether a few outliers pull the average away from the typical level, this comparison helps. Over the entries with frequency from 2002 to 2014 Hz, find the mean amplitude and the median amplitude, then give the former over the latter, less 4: -3.00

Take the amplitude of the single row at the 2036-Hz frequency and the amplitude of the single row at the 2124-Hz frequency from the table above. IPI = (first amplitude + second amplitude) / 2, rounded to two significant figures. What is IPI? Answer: 2.2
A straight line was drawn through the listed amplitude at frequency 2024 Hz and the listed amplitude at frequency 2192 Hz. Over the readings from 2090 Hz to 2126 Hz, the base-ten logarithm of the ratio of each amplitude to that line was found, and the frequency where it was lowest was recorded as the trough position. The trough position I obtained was 2124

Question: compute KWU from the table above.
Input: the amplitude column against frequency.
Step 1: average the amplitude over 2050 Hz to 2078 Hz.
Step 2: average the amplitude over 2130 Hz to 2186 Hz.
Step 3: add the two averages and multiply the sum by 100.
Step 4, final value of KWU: 432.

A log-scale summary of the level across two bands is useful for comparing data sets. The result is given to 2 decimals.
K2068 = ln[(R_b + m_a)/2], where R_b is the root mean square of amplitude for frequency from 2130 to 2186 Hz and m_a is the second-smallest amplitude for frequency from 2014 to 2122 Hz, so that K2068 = 0.79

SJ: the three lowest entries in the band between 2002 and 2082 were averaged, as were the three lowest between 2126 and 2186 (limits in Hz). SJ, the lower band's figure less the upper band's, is 1.2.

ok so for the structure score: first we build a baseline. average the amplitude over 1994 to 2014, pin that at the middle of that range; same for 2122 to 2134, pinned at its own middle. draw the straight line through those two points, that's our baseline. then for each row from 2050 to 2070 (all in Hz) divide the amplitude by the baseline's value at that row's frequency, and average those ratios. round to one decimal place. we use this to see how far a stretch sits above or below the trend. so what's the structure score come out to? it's 1.0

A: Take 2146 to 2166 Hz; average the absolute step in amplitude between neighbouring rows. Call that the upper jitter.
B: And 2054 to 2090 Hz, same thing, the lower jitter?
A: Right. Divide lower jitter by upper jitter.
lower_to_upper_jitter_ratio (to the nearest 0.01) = 0.36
